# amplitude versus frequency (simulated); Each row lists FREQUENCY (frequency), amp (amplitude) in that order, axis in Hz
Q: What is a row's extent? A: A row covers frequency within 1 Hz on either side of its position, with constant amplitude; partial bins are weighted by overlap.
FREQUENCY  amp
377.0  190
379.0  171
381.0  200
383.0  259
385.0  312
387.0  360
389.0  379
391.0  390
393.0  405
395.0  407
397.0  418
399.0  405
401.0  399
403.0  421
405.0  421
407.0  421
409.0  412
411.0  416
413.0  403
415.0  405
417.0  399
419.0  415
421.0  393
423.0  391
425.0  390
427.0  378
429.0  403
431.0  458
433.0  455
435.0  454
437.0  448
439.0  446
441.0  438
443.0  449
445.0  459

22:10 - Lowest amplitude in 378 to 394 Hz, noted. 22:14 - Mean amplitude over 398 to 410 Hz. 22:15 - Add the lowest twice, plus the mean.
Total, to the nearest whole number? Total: 755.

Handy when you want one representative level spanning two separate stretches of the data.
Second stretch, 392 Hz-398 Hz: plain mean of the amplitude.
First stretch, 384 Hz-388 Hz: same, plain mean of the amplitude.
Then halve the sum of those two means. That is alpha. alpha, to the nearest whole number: 373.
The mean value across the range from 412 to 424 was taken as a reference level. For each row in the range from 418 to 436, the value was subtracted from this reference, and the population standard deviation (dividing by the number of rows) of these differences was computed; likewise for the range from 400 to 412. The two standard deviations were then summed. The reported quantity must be 38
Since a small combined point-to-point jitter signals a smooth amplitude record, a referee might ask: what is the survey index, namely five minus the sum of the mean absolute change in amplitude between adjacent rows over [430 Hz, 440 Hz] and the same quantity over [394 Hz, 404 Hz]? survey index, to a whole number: -11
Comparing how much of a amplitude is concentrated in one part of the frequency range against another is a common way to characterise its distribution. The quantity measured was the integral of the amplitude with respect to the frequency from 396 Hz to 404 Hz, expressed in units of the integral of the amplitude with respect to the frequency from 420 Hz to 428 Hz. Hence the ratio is 1.06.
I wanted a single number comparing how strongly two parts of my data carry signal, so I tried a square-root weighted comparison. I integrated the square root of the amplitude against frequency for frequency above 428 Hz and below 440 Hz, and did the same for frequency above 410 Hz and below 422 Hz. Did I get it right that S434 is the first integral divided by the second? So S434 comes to 1.05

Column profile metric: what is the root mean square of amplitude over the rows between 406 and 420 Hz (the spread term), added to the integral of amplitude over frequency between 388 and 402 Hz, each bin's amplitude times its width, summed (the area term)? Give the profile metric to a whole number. 6016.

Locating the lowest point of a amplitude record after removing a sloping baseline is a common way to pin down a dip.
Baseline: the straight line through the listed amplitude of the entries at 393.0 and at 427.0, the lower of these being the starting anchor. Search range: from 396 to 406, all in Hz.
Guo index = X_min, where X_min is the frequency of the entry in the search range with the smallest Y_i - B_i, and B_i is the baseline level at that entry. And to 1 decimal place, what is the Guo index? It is 401.0 Hz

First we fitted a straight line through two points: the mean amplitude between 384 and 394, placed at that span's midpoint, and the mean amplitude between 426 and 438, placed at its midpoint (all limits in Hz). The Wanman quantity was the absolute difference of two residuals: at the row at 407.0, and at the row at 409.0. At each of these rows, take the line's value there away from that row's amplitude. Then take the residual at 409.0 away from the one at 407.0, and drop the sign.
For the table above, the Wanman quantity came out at 12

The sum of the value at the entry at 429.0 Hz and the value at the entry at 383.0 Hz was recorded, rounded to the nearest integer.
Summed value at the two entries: 662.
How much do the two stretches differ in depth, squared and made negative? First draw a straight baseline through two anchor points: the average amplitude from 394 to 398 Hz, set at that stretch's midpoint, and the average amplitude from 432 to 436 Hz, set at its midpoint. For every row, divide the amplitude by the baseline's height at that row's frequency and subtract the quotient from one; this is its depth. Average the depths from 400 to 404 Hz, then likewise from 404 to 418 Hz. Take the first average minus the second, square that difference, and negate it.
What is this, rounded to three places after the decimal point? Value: 0.000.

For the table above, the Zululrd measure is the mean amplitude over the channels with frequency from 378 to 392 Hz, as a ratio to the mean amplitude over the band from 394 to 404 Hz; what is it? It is 0.72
